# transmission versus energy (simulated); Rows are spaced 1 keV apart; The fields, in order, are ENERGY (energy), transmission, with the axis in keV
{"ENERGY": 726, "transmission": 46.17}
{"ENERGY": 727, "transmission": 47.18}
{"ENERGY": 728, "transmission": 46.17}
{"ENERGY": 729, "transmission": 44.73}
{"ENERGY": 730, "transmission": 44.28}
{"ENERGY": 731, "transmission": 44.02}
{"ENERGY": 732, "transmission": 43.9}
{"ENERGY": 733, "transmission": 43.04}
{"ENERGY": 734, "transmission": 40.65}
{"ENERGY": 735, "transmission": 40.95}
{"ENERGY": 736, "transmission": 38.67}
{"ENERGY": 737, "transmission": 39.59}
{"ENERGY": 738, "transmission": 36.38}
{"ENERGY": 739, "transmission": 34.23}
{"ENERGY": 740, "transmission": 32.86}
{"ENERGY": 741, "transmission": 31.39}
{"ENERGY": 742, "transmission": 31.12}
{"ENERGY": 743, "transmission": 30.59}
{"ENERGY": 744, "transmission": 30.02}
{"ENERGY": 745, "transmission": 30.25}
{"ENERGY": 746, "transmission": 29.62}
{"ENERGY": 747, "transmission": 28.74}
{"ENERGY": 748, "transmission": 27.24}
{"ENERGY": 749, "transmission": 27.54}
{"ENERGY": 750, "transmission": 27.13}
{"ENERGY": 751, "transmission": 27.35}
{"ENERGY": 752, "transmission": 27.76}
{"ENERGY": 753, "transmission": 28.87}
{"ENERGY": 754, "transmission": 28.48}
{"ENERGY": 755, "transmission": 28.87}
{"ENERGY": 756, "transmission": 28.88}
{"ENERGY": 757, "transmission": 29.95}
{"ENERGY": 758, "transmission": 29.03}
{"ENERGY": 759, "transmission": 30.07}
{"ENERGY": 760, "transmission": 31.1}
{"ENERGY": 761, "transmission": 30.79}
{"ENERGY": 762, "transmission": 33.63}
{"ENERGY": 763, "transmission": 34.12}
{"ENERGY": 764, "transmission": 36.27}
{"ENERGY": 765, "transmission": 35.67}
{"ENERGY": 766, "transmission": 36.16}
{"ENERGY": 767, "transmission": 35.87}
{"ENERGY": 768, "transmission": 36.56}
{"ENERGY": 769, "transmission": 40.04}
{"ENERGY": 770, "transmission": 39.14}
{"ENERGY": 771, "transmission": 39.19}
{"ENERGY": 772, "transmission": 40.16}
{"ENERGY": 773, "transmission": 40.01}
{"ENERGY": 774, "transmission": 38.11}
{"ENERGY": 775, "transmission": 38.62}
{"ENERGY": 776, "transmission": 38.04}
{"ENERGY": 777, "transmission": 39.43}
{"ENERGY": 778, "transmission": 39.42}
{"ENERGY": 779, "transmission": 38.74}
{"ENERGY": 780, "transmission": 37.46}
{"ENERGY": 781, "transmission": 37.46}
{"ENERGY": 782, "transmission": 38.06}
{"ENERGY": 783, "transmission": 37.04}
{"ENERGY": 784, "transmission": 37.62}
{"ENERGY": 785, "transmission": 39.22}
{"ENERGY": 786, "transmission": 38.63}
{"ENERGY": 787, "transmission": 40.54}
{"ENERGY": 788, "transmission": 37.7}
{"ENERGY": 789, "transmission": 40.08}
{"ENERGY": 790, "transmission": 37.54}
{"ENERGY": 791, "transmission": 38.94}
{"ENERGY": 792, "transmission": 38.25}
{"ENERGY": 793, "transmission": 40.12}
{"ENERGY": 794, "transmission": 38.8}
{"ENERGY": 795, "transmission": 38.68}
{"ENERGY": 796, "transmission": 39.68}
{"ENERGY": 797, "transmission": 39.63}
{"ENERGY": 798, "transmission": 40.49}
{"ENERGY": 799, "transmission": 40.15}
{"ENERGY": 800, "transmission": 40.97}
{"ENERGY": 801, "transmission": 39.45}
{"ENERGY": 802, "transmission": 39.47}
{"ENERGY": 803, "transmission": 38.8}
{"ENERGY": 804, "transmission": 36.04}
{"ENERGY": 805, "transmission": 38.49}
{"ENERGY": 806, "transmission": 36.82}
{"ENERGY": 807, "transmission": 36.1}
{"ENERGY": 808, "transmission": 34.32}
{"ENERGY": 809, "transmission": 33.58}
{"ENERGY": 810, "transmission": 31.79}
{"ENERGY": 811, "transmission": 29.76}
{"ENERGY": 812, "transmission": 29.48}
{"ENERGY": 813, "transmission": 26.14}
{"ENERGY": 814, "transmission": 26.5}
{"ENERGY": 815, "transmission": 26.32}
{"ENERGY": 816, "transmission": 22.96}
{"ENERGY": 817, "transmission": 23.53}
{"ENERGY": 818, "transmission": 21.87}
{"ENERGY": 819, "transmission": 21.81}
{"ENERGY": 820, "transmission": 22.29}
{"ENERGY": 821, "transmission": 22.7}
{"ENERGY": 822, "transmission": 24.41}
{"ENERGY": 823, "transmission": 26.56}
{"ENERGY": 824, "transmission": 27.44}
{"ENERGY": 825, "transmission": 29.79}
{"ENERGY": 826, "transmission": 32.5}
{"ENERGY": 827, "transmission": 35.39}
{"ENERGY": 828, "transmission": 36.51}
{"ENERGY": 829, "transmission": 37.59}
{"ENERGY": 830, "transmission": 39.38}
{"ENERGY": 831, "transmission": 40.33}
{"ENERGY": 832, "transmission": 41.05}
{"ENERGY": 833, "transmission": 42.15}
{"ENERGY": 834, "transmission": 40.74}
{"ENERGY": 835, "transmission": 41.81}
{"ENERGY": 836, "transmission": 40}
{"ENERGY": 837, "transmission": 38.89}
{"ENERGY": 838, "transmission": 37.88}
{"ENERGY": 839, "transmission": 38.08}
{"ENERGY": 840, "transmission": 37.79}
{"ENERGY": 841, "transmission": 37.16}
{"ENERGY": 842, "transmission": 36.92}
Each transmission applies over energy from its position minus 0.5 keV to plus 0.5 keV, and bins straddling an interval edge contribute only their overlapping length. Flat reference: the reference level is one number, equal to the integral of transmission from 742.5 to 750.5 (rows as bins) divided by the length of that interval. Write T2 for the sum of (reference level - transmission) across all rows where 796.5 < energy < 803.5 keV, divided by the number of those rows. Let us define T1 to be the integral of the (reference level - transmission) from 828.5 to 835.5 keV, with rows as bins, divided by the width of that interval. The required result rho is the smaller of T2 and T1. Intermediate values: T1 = -11.5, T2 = -11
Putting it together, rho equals -11.5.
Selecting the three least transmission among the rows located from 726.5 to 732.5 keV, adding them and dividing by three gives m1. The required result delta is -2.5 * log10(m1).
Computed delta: -4.11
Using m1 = 44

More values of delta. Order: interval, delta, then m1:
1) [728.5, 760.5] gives -3.59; 27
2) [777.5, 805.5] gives -3.92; 37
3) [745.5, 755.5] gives -3.59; 27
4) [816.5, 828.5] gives -3.36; 22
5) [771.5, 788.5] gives -3.93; 37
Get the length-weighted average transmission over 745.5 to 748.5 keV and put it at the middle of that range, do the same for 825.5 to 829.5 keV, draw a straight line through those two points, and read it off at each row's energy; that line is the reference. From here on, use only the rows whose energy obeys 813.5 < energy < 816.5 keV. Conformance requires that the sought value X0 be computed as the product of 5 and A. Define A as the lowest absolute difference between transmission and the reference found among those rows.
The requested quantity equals 39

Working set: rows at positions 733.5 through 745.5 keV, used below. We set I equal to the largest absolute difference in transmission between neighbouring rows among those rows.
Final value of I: 3.2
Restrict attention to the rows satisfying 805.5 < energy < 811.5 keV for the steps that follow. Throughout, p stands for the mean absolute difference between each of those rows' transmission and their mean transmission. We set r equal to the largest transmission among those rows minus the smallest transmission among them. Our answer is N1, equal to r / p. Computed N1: 3.50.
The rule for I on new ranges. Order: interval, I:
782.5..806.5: 2.8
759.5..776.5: 3.5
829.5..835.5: 1.4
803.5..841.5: 3.4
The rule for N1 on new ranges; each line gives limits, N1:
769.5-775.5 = 3.49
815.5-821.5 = 3.20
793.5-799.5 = 3.26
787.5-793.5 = 2.74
